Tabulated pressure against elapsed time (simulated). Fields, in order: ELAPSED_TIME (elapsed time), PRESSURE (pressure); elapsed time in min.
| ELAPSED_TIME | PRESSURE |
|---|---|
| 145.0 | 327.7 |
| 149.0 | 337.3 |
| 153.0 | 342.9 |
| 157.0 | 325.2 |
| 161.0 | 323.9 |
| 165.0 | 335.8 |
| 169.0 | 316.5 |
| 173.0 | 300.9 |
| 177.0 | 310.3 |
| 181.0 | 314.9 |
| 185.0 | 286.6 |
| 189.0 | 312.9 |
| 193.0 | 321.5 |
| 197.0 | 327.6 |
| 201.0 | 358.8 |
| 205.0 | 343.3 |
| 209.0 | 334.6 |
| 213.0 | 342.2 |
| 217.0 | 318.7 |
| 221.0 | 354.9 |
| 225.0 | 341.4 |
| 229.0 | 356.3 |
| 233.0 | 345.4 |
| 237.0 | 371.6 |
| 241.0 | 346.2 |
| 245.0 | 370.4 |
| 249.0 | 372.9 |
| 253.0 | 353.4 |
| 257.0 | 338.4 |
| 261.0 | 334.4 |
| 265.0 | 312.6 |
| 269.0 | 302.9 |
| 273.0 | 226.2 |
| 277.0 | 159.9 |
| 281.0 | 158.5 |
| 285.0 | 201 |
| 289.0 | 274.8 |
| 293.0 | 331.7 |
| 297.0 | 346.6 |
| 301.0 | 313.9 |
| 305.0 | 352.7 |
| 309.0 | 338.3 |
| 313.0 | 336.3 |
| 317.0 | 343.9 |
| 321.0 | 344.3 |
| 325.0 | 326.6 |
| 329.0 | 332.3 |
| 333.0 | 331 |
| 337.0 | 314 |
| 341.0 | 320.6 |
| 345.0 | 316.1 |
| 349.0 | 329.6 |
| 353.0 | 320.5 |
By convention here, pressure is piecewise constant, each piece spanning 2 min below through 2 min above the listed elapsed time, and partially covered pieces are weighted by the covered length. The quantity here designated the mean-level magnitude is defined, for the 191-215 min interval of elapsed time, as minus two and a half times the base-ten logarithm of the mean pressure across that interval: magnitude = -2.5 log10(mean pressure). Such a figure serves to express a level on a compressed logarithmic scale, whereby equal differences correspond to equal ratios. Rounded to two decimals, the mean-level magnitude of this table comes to -6.32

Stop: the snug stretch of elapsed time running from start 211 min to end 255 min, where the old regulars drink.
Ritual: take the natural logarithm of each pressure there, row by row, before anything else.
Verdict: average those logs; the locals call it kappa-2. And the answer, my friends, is 5.86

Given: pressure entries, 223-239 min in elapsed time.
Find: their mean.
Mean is 354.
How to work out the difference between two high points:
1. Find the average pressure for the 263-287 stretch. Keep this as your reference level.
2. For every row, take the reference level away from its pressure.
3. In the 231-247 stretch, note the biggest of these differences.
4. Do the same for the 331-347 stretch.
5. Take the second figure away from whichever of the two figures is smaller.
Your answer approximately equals 0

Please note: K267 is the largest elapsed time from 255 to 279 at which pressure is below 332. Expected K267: 277.0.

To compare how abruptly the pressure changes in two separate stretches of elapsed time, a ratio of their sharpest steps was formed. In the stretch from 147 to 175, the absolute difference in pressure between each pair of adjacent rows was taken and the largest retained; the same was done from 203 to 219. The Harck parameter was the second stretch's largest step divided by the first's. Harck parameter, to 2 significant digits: 1.2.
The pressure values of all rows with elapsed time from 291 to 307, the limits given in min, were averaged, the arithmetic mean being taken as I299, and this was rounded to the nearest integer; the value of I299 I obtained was 336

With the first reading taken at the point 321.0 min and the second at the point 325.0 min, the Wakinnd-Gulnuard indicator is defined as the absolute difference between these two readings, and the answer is 18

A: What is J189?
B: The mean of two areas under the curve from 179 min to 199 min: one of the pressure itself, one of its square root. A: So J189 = 3304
